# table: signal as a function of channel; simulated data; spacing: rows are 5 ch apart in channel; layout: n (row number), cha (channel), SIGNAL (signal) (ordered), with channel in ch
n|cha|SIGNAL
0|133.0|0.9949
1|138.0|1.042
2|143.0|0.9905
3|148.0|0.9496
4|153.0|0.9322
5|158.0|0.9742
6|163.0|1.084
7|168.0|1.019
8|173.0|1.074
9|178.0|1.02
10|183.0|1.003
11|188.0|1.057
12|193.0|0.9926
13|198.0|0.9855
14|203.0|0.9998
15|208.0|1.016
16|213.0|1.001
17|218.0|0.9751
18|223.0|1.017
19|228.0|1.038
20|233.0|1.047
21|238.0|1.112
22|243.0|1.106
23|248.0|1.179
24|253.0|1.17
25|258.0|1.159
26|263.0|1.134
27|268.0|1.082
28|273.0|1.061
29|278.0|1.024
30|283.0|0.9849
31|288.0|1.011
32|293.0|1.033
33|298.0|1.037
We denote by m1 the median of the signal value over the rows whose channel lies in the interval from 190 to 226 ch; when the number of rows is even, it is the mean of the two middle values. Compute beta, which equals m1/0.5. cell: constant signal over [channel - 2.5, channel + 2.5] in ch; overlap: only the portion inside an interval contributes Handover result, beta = 2.00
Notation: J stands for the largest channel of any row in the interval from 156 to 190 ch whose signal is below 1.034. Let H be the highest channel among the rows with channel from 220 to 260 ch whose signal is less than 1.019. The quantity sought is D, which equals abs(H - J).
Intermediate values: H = 223.0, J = 183.0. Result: 40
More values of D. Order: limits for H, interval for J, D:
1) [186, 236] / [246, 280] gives 55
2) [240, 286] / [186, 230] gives 60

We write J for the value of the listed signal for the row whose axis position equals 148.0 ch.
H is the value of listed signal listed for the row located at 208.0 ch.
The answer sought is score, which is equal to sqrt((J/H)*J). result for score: 0.94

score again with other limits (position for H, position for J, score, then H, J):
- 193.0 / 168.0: 1.02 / 0.9926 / 1.019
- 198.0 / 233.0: 1.05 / 0.9855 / 1.047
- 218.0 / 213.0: 1.01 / 0.9751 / 1.001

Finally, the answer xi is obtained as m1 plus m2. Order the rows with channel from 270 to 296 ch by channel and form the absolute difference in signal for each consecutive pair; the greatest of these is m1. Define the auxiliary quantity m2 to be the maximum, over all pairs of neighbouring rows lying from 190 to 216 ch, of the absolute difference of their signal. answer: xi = 0.055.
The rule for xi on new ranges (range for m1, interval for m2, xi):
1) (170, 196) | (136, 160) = 0.116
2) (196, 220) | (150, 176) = 0.136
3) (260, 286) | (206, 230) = 0.094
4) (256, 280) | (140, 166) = 0.162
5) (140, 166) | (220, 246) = 0.175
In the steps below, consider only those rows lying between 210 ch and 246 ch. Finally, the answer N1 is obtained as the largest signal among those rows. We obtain 1.112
